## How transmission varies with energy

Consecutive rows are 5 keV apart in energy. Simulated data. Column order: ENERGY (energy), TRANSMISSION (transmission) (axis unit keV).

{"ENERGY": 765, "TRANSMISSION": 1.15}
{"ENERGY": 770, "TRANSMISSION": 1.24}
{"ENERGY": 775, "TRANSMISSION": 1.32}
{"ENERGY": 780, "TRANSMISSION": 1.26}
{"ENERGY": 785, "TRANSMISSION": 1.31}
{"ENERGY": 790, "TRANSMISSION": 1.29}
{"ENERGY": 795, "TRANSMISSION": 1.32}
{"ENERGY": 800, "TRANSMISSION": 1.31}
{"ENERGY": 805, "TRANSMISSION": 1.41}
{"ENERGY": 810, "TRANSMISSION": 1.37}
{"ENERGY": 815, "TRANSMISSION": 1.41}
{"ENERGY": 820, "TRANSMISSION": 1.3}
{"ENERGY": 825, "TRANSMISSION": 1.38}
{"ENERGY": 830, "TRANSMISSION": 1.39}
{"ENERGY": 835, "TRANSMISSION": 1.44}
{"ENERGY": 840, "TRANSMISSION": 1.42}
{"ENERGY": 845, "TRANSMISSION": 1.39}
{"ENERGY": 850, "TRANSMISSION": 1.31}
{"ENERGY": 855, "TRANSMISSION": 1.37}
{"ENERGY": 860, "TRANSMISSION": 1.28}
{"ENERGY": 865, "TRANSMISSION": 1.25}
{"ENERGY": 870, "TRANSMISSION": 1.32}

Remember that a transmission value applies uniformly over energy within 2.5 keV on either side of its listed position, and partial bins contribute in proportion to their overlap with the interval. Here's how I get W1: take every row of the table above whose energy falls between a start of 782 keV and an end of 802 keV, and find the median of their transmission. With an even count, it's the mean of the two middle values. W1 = 1.31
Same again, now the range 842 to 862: 1.34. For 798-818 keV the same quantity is 1.39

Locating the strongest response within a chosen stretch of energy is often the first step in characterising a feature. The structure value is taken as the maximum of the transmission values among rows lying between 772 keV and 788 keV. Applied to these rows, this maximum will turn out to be 1.32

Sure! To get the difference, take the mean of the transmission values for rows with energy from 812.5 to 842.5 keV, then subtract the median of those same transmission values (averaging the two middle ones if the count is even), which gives -0.010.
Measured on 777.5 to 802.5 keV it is -0.012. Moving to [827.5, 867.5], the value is -0.024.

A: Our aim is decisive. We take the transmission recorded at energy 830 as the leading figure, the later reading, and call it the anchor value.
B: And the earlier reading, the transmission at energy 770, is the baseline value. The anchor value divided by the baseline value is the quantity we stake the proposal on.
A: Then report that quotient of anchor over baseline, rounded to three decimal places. 1.121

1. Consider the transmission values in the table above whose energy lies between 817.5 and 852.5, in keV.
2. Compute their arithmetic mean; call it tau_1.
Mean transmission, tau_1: 1.38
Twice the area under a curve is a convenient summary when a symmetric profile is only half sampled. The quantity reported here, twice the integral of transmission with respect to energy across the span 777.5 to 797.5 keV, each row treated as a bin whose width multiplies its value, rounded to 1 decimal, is 51.8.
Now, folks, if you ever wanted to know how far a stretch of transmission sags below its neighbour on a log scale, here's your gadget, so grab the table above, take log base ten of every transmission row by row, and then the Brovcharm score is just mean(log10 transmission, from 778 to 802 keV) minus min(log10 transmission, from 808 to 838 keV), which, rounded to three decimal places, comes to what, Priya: -0.001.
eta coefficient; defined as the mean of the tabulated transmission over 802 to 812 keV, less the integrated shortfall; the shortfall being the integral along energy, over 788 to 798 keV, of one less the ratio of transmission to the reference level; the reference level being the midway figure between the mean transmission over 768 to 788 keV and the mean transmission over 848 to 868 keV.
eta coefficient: 1.49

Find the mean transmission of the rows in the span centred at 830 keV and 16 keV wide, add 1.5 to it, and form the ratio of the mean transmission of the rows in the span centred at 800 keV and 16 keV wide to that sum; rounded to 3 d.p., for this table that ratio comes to 0.464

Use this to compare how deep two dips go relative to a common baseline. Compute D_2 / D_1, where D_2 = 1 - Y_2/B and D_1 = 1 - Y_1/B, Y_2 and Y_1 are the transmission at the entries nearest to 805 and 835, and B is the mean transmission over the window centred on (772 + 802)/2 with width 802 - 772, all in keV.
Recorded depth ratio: 1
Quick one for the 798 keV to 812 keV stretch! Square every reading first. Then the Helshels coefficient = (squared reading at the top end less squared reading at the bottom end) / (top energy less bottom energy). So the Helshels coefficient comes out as 0.016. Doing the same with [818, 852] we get 0.001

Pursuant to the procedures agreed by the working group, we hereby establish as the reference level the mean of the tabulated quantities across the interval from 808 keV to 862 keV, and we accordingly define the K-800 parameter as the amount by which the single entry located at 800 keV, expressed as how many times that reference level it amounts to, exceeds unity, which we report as -0.04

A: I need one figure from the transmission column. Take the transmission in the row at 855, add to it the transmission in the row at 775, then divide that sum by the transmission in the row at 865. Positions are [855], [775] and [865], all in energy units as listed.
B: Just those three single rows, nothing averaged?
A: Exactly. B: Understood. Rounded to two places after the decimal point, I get 2.15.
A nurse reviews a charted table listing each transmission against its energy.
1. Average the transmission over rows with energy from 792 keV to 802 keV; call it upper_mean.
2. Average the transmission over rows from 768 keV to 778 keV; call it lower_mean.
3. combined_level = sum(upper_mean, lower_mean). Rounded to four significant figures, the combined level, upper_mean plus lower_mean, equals 2.595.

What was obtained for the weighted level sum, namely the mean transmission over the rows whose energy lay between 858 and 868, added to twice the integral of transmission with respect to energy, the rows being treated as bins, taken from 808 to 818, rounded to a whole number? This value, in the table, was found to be 29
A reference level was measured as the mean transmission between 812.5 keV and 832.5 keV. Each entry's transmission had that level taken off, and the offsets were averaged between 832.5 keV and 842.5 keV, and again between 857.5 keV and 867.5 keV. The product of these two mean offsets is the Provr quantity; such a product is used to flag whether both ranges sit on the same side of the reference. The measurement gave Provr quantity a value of -0.0063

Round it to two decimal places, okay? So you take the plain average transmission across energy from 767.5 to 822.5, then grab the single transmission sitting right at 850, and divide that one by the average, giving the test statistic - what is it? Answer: 0.99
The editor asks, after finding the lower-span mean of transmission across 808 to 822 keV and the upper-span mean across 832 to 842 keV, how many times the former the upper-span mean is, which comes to 1.05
